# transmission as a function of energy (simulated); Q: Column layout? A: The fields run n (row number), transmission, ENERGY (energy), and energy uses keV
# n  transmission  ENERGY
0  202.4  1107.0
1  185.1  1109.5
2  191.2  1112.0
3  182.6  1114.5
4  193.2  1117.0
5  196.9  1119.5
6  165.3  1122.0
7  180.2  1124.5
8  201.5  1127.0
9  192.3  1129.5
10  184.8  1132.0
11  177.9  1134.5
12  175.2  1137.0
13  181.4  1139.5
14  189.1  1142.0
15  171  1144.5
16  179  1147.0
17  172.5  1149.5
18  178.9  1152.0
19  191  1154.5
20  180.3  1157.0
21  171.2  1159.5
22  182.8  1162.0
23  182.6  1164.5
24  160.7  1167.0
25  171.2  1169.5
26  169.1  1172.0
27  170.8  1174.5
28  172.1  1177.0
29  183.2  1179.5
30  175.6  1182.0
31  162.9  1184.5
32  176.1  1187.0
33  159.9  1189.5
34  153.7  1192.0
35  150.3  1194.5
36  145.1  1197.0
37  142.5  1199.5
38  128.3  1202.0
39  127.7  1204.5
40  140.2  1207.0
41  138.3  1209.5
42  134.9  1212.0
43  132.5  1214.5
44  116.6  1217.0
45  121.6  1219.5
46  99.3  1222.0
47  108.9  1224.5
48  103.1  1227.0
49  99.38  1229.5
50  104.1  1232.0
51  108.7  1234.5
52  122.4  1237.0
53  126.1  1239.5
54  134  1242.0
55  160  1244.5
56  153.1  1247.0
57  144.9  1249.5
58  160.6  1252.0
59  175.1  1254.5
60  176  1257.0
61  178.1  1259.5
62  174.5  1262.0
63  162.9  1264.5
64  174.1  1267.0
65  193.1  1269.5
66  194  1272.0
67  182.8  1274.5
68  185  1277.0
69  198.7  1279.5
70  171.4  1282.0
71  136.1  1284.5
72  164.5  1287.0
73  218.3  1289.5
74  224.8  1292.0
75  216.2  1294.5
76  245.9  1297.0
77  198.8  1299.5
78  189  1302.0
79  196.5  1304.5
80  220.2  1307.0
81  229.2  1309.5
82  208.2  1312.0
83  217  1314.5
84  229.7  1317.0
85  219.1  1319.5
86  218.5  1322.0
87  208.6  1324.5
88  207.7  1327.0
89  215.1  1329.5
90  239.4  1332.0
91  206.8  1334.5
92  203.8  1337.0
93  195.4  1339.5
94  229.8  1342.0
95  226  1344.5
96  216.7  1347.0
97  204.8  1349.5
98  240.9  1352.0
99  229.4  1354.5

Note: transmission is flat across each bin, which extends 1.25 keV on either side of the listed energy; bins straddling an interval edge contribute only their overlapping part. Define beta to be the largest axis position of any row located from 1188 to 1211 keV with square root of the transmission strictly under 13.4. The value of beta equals 1209.5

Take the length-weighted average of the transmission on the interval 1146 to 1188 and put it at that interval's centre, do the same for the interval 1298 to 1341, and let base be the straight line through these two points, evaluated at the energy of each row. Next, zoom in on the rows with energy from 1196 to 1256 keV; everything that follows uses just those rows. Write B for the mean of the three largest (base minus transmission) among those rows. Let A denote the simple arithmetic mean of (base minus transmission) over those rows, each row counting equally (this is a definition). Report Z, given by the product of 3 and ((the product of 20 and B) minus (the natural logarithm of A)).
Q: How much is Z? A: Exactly 5333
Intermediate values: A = 59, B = 89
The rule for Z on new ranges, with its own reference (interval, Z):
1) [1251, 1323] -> 2864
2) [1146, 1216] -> 3319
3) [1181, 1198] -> 1925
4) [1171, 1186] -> 600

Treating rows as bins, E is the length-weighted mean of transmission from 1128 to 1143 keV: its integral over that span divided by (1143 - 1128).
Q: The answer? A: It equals 184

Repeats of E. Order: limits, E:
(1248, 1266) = 167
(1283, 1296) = 193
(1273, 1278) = 184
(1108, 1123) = 186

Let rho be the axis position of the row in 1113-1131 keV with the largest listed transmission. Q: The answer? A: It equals 1127.0 keV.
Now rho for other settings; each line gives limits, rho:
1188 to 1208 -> 1189.5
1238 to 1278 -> 1272.0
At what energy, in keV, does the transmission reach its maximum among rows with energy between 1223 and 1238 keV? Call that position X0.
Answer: 1237.0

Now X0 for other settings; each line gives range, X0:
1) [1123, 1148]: 1127.0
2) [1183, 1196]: 1187.0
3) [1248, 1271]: 1269.5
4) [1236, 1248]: 1244.5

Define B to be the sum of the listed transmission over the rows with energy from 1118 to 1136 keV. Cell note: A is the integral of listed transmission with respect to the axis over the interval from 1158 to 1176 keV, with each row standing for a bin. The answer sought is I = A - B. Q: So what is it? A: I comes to 1810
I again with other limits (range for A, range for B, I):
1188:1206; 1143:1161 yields 1354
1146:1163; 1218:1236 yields 2304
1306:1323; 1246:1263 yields 2583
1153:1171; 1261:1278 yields 1920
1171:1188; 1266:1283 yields 1639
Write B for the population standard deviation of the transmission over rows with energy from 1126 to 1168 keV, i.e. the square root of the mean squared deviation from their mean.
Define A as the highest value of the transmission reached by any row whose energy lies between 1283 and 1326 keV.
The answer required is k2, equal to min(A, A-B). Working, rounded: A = 245.9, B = 9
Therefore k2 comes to 237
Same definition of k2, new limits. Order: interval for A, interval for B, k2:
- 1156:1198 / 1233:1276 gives 159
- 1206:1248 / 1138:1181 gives 152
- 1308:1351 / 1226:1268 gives 211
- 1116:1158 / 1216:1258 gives 176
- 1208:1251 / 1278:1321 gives 133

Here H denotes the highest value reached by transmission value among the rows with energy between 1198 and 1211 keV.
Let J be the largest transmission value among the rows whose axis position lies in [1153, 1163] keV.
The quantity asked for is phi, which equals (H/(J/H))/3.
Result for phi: 35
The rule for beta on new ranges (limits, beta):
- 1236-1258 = 1257.0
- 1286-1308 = 1287.0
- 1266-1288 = 1287.0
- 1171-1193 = 1192.0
